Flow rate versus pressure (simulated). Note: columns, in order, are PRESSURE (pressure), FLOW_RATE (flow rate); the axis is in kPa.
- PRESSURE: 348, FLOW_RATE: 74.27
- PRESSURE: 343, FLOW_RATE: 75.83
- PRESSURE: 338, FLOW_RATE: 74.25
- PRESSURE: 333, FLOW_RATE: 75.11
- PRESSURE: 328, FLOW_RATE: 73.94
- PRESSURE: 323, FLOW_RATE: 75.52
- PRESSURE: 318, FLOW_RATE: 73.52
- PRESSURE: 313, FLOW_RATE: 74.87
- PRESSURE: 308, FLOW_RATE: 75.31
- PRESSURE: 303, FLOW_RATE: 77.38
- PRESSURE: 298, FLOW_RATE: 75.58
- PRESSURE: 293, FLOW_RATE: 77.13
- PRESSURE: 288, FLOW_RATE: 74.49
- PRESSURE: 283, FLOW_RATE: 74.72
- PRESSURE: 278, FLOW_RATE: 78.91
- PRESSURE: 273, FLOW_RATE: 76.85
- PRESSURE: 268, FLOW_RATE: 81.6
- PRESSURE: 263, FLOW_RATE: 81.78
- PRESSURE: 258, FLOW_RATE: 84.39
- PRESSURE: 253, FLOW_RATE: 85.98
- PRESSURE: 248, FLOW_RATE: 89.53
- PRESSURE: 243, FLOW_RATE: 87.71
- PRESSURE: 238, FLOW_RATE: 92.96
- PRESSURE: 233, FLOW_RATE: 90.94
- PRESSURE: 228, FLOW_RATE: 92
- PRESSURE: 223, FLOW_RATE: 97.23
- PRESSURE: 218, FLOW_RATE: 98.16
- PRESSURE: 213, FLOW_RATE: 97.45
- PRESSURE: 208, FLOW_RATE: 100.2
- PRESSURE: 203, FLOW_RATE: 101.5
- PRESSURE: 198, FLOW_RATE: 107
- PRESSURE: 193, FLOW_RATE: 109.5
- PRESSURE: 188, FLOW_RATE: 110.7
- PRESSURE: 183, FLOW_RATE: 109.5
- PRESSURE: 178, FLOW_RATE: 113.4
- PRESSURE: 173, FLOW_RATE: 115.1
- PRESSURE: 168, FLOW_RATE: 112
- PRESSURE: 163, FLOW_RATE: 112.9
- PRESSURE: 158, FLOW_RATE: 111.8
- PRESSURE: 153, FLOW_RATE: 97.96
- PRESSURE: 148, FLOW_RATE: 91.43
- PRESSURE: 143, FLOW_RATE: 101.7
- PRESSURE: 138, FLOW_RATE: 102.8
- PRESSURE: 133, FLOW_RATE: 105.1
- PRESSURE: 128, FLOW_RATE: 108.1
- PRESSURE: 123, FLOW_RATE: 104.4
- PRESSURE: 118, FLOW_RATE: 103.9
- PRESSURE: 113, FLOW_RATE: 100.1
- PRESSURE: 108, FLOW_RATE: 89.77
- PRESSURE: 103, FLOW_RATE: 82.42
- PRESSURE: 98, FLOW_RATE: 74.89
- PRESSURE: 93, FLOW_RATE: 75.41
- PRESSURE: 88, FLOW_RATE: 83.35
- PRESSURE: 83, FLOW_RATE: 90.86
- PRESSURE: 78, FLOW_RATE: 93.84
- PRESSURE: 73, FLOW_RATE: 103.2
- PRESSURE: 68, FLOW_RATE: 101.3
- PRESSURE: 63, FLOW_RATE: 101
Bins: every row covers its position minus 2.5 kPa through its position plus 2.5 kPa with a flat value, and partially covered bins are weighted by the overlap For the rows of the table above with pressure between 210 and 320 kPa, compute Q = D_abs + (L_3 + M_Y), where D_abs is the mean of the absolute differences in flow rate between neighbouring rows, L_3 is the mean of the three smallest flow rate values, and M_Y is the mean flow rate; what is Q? 160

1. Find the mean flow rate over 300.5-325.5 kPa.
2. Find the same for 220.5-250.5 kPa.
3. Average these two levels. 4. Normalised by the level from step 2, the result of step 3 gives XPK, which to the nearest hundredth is 0.91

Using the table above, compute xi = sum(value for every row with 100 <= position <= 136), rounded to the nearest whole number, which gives 694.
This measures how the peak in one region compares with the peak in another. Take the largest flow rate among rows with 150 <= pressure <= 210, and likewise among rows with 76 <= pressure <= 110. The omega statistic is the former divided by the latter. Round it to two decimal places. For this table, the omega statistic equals 1.23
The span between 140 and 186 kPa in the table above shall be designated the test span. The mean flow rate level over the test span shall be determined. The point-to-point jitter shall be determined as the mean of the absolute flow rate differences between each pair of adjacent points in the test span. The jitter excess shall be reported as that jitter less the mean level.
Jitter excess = -102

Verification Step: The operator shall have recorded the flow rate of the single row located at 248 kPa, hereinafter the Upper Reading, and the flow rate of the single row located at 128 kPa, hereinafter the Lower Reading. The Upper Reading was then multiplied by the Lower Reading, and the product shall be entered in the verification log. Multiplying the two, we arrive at 9678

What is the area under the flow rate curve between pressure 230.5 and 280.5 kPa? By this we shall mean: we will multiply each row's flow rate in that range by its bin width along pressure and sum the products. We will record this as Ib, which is 4253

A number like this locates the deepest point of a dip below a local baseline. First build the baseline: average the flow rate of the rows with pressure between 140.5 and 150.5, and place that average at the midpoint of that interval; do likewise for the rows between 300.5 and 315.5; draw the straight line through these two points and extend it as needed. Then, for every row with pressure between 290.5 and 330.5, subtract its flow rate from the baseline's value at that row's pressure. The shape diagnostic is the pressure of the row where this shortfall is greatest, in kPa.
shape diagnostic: 298 kPa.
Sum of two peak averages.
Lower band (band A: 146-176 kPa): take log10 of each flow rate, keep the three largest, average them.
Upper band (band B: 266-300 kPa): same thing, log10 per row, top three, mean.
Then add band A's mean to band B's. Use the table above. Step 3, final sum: 3.95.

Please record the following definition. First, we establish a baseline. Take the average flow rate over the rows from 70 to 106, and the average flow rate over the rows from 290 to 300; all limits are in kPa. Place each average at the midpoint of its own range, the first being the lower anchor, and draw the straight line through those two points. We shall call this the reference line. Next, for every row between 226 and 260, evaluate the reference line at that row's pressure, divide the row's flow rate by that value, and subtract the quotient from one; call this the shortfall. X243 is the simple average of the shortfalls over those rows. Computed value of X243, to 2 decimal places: -0.13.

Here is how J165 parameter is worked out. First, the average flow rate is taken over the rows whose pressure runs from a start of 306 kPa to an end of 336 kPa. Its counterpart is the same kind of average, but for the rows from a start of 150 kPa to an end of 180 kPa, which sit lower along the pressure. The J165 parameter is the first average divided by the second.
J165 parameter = 0.68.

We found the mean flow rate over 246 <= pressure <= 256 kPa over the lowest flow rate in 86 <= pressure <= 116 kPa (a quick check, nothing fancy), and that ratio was 1.2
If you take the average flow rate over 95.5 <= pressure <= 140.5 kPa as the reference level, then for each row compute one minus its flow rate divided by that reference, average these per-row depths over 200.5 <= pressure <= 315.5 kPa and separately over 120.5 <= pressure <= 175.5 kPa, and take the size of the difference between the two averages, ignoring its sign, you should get 0.21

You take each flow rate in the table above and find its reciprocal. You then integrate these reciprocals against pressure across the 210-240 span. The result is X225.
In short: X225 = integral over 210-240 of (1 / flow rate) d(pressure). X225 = 0.32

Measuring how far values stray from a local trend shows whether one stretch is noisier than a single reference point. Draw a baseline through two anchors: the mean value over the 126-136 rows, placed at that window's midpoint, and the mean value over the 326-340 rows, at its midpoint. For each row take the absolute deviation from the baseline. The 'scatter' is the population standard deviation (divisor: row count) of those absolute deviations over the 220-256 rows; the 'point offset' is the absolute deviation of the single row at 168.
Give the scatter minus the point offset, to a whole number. -10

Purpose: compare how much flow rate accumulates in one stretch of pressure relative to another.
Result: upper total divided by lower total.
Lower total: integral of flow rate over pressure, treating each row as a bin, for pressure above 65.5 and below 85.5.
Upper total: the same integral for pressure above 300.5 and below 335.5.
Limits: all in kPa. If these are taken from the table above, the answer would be 1.4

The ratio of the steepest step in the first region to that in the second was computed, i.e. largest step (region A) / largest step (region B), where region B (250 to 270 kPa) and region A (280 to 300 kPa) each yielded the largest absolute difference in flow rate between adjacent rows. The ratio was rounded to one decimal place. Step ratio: 1.0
